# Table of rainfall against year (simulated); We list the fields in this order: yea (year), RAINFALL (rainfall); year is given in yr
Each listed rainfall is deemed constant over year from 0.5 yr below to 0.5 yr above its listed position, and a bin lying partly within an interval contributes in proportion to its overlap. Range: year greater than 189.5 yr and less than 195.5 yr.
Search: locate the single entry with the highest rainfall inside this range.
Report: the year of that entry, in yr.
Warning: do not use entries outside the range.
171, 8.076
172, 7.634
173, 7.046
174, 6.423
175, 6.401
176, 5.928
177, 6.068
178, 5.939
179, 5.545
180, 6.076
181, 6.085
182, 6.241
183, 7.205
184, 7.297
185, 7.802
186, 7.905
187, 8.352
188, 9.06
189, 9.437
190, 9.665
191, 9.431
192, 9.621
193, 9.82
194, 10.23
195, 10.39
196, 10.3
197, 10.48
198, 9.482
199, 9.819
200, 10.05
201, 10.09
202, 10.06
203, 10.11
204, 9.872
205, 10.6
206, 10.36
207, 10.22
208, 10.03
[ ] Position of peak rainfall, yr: 195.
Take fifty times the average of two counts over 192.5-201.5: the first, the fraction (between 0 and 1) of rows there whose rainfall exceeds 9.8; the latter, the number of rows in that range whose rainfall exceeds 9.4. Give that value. 247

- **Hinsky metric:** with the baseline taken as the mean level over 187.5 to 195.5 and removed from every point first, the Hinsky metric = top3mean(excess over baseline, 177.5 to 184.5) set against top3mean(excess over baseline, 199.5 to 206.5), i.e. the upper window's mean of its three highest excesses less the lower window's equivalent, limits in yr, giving 3.44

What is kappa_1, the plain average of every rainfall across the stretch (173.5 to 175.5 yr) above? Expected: 6.4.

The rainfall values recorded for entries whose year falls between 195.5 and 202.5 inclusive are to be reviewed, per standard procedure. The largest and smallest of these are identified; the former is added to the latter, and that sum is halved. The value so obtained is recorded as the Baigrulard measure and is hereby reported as 10.0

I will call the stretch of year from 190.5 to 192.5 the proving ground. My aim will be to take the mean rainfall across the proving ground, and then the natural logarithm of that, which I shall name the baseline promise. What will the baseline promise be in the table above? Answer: 2.25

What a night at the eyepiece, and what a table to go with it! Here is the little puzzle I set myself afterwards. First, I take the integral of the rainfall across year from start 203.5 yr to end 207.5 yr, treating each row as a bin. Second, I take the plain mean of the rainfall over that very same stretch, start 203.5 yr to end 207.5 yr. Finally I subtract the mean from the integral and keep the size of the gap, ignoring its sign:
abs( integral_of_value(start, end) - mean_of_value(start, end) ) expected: 30.8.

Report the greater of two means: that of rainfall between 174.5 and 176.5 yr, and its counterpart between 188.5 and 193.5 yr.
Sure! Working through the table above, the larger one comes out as 9.6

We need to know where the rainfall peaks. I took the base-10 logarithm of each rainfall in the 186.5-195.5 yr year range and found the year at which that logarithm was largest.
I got 195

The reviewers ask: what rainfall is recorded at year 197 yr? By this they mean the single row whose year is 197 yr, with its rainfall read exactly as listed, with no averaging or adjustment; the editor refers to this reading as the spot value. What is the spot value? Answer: 10.48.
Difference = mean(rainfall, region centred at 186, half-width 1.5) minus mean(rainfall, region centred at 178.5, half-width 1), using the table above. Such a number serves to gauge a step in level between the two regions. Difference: 2.3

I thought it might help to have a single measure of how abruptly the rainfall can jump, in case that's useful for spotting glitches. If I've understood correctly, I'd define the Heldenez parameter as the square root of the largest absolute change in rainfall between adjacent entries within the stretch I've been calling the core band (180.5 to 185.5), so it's 0.98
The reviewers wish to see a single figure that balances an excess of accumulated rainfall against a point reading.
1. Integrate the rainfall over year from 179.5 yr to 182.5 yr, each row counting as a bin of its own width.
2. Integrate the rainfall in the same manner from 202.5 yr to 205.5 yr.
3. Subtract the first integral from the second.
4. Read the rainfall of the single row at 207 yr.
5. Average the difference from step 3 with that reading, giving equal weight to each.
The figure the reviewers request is 11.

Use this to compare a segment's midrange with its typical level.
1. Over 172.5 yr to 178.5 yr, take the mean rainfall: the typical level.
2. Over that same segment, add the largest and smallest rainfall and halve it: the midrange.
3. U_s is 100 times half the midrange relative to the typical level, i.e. 51.5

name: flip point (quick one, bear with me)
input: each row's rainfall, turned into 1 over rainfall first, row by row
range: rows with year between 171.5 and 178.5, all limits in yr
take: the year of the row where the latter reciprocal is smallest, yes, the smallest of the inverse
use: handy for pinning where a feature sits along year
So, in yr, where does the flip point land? 172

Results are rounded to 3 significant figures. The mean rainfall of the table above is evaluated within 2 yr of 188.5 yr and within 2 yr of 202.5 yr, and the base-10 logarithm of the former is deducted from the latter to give 9.07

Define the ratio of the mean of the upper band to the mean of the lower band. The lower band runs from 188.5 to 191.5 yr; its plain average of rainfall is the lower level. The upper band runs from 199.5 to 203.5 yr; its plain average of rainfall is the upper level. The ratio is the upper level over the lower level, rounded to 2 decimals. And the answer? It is 1.06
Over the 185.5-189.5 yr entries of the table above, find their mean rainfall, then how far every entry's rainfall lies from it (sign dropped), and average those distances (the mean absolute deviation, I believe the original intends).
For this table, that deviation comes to 0.56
